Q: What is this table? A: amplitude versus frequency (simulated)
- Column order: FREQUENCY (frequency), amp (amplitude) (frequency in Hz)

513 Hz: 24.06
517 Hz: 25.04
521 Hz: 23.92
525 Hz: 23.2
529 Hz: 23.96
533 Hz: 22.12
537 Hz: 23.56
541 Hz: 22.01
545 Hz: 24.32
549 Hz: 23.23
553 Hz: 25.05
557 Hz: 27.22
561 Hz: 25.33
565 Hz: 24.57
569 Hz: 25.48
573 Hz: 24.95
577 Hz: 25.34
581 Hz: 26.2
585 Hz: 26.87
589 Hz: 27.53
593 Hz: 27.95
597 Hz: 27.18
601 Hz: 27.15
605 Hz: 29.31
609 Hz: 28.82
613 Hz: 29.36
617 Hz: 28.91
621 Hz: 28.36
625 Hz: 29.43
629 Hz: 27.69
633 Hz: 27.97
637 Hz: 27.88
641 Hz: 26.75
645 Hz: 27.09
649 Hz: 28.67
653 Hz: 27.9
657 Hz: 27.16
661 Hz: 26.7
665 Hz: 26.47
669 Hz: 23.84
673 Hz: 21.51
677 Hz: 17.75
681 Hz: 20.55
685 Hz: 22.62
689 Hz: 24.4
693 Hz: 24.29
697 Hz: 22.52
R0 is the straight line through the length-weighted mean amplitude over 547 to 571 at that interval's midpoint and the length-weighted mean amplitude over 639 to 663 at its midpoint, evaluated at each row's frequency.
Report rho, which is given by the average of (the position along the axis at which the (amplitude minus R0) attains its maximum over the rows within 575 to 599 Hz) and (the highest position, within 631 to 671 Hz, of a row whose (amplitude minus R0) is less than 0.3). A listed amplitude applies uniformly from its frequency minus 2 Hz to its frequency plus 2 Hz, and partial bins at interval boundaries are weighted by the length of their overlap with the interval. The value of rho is 631 Hz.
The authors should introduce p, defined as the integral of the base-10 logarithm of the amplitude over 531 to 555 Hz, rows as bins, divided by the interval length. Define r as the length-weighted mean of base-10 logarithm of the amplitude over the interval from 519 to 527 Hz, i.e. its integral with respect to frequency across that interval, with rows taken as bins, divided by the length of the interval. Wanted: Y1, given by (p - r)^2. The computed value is 0.0000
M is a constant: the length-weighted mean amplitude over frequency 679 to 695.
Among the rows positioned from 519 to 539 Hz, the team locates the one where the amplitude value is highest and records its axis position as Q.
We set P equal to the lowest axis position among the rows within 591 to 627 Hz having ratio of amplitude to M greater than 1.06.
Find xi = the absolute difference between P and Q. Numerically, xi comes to 64 Hz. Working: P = 593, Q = 529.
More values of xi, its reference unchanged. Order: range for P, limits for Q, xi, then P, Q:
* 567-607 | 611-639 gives 56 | 569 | 625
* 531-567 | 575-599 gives 40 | 553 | 593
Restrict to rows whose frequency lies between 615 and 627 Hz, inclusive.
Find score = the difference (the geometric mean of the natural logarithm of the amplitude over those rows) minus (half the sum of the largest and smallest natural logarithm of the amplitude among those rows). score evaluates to 0.000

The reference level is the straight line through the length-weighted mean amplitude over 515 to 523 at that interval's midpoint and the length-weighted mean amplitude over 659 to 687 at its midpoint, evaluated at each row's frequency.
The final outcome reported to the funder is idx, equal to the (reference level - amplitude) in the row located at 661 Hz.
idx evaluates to -3.8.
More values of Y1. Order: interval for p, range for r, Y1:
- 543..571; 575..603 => 0.0010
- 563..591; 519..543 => 0.0023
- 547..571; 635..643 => 0.0013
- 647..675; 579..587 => 0.0001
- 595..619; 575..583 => 0.0018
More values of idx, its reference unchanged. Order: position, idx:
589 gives -3.8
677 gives 5.0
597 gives -3.6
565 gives -0.6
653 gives -4.9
